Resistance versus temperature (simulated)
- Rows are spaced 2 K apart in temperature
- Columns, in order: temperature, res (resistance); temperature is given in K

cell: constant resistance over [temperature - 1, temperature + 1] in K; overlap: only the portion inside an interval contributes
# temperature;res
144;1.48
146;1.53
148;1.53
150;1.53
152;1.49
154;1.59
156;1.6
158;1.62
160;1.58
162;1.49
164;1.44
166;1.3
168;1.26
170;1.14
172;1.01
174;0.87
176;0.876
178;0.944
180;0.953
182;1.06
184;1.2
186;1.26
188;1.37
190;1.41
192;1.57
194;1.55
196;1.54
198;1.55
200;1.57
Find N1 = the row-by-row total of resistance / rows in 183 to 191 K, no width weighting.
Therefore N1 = 5.2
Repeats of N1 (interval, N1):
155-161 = 4.8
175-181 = 2.8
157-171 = 9.8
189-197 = 6.1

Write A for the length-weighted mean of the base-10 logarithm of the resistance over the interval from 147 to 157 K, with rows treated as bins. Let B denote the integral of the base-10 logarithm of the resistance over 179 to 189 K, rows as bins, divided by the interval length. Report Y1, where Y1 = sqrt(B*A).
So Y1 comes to 0.11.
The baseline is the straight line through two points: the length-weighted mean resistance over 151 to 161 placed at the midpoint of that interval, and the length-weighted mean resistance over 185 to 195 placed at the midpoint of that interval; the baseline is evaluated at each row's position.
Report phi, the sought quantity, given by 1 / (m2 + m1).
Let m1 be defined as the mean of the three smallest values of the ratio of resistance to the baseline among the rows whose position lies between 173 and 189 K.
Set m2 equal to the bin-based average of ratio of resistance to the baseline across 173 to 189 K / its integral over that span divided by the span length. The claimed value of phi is 0.75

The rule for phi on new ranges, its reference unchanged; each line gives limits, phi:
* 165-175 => 0.71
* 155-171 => 0.58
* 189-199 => 0.47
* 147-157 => 0.52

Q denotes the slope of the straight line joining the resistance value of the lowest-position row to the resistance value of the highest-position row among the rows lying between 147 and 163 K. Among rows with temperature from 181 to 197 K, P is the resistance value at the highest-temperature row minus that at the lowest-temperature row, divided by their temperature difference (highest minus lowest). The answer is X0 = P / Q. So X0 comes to -12.0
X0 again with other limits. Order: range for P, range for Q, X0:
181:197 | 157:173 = -0.8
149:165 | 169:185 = -1.5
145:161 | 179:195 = 0.1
